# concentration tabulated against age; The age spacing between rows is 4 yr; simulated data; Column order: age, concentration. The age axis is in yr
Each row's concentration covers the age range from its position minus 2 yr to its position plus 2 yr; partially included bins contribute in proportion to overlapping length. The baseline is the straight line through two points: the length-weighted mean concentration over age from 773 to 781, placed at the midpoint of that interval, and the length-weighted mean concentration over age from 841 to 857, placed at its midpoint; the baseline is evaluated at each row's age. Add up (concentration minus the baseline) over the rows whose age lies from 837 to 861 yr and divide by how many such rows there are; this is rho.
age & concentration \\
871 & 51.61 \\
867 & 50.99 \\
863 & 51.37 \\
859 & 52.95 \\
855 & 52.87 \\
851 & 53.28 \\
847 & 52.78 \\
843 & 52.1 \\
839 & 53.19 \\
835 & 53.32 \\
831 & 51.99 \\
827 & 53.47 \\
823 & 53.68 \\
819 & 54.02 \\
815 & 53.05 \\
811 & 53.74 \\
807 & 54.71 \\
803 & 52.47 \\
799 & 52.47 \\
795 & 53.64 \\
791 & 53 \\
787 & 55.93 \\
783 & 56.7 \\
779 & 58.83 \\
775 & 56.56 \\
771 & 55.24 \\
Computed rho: 0.1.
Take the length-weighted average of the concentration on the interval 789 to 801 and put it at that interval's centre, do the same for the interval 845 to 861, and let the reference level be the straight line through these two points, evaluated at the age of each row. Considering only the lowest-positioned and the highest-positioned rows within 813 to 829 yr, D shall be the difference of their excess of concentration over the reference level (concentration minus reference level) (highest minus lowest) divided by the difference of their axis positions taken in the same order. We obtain 0.04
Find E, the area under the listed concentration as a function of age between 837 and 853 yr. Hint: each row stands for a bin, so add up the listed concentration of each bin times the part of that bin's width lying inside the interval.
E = 845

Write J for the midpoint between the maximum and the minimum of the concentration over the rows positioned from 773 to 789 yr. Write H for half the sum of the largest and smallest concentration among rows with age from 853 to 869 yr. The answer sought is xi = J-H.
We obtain 5.4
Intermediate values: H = 52.0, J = 57.4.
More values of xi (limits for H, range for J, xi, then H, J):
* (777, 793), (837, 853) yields -3.2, 55.9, 52.7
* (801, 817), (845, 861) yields -0.6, 53.6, 53.0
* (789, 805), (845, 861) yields 0.0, 53.1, 53.0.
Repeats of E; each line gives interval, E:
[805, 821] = 862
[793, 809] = 853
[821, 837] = 850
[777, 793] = 898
